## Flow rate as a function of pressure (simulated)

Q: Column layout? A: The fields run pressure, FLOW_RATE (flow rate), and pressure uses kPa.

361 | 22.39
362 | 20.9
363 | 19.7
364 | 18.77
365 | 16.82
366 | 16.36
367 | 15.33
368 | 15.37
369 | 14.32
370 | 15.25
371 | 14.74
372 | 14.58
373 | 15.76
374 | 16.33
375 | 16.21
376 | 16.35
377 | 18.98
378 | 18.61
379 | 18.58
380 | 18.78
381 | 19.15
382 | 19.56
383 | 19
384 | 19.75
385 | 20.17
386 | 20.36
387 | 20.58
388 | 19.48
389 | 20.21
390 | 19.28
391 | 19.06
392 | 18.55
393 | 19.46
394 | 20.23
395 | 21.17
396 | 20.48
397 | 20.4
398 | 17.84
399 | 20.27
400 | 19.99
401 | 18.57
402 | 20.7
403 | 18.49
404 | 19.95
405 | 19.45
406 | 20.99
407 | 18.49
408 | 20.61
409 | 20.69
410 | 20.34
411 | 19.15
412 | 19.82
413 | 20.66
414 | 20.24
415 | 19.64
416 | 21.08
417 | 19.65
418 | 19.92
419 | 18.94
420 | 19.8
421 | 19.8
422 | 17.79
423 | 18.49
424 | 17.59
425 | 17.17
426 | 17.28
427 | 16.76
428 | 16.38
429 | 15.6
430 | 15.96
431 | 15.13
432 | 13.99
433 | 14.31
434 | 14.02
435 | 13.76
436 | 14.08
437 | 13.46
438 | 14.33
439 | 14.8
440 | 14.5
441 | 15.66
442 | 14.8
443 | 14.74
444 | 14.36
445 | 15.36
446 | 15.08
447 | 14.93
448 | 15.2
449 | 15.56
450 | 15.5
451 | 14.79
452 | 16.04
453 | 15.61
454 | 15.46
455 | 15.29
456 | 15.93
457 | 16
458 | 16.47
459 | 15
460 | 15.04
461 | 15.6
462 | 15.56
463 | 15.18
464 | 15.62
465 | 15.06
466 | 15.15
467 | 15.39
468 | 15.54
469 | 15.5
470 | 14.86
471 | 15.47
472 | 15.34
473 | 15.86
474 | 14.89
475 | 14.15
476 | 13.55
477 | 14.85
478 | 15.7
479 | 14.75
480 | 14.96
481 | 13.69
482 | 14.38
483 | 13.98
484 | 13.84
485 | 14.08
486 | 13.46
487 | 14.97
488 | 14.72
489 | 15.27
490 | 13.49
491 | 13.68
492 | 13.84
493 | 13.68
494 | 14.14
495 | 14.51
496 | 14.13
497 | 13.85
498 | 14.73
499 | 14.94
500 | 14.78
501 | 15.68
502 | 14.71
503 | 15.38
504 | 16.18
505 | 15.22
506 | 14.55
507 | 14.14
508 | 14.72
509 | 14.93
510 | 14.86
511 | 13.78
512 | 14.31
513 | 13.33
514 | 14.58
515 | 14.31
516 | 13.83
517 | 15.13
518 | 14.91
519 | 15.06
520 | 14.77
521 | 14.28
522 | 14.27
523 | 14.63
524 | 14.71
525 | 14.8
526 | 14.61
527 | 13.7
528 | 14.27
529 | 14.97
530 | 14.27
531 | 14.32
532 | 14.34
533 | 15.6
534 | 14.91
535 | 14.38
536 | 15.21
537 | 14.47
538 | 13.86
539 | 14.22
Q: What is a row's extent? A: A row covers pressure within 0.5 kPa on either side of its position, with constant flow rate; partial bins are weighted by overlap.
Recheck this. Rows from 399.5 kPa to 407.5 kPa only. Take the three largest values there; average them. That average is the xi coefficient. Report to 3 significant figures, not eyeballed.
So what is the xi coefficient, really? 20.6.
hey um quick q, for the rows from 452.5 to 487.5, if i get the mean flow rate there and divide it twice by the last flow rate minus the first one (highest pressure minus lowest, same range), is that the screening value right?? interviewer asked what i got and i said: 37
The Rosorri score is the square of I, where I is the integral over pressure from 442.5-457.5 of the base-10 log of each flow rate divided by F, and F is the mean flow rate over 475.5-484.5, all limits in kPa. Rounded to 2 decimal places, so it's 0.16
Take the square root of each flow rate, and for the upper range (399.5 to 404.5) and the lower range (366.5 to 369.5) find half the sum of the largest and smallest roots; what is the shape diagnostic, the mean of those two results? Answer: 4.14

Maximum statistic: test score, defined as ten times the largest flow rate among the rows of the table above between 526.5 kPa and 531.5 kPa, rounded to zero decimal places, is 150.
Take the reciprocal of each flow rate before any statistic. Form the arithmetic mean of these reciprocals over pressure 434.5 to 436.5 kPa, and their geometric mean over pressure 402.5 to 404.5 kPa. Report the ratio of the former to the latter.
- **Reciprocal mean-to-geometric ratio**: 1.38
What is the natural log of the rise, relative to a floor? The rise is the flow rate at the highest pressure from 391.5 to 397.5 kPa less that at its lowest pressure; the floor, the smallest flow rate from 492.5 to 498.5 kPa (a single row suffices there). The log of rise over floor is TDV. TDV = -2.0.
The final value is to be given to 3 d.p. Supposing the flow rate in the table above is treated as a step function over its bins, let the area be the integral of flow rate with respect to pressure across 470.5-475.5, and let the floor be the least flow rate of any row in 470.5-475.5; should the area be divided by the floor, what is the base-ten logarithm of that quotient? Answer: 0.728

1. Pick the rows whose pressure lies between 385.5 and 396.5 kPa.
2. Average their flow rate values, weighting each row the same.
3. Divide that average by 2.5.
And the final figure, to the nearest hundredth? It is 7.96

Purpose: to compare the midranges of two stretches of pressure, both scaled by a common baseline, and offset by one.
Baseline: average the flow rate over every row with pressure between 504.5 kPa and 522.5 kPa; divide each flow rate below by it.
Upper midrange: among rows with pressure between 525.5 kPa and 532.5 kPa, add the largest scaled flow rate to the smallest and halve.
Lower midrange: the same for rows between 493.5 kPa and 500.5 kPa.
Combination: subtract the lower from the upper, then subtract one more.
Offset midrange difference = -1.00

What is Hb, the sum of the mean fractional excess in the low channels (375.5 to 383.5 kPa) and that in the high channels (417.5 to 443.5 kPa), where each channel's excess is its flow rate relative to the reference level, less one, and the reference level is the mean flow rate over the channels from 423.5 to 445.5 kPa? 0.29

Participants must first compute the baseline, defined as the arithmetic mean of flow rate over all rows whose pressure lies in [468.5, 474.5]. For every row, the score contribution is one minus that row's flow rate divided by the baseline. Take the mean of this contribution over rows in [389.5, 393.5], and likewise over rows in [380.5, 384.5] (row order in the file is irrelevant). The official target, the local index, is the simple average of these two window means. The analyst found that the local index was -0.25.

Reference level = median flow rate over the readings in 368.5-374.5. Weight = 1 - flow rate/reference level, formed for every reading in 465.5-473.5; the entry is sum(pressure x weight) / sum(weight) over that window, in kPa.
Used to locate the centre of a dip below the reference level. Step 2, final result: 470.1 kPa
